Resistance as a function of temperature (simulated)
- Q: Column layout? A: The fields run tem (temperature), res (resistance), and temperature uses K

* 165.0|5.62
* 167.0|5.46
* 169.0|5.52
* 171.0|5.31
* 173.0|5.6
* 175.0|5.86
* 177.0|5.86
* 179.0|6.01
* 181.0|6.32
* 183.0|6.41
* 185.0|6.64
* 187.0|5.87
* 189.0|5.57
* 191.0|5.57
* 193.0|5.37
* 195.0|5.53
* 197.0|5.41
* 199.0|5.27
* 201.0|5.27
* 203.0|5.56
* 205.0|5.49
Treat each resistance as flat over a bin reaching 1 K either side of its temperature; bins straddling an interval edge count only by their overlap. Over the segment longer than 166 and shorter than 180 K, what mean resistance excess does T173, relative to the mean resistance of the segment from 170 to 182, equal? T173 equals -0.17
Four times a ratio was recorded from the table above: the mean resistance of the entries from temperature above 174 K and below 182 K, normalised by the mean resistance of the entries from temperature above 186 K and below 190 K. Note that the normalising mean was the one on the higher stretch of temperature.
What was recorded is 4.20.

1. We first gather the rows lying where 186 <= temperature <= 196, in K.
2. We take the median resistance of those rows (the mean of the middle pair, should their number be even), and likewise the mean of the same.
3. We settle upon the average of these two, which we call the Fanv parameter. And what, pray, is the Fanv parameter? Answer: 5.58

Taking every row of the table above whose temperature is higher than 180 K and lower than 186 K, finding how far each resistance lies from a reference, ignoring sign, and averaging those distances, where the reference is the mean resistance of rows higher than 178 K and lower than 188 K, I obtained 0.21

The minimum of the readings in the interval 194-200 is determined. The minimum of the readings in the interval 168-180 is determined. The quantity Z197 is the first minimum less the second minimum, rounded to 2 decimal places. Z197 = -0.04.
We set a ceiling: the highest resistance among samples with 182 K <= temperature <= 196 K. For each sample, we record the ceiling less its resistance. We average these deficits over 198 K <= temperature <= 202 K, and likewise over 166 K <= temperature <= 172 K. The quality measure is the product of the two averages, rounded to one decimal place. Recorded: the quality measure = 1.7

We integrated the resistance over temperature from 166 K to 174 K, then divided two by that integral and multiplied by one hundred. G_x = 4.6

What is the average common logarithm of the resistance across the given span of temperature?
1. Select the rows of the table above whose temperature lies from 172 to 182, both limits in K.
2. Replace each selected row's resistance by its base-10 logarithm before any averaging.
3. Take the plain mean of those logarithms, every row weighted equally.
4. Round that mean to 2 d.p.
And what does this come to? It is 0.77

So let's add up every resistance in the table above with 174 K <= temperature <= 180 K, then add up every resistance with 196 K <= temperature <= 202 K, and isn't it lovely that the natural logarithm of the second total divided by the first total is -0.11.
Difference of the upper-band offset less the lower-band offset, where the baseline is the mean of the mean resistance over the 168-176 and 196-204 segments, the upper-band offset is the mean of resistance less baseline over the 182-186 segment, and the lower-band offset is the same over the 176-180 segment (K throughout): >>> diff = 0.6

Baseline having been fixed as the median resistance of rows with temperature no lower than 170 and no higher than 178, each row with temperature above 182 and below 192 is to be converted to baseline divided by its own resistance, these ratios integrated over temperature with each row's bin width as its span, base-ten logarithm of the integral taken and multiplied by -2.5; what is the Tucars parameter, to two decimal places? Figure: -2.45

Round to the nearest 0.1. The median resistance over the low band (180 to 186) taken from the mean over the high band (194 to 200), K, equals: -1.0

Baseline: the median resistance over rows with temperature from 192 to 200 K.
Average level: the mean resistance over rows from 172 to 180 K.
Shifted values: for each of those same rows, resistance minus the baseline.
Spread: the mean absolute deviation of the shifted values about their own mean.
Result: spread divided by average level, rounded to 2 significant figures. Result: 0.020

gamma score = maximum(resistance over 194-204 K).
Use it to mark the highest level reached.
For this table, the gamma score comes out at 5.56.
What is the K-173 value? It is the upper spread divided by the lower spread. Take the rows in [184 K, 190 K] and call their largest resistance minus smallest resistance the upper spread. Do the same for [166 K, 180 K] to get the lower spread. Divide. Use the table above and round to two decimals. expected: 1.53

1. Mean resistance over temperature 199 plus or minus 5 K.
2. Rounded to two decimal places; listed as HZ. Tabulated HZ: 5.41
